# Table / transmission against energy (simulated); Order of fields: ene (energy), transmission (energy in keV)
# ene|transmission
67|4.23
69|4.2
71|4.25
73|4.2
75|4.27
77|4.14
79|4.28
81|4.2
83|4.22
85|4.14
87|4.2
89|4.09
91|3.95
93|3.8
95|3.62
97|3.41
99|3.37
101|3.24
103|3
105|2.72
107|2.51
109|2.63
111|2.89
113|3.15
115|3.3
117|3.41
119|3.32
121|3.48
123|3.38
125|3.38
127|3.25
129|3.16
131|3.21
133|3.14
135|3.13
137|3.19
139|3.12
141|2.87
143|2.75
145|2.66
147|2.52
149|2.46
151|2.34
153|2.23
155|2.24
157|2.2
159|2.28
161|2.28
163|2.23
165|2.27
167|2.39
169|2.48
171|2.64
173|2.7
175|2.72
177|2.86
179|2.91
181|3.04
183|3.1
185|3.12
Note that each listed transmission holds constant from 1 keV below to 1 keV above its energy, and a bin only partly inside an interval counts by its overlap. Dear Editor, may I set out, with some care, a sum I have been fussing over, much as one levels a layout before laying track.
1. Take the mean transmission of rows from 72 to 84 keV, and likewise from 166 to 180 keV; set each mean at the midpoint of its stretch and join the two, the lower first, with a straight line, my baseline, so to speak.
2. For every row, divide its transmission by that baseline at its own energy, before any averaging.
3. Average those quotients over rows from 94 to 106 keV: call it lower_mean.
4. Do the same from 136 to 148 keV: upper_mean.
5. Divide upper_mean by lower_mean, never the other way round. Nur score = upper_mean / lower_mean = 1.07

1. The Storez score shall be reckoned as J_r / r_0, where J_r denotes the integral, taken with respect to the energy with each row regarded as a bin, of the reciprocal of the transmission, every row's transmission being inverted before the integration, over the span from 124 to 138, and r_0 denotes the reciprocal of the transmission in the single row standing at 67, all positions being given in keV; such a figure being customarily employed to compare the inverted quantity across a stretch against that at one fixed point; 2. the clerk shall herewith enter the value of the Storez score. 18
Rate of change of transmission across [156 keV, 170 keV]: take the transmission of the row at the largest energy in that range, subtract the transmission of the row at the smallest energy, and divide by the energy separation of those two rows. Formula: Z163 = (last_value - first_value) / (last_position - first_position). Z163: 0.02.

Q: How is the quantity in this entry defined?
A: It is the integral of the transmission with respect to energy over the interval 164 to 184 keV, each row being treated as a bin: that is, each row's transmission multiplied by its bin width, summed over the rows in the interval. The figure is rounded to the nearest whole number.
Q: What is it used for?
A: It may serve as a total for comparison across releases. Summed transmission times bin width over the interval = 54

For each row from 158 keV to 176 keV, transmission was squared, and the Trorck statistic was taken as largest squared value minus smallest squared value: 2.4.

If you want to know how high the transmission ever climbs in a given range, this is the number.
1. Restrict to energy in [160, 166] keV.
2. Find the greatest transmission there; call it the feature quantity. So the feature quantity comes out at 2.28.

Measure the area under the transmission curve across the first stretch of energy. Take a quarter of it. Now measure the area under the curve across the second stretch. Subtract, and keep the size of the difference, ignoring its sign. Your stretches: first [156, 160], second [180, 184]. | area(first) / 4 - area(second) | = 10.0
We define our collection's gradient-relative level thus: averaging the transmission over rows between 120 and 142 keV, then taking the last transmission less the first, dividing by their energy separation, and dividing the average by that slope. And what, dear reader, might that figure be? -105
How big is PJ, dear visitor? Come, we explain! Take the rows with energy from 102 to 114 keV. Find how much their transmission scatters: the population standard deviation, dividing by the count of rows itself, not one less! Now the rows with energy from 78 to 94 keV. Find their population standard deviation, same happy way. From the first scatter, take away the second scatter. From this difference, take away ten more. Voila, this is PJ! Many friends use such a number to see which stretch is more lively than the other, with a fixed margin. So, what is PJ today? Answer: -9.9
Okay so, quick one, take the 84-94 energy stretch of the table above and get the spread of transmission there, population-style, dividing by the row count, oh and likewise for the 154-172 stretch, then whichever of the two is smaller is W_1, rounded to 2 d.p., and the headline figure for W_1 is 0.14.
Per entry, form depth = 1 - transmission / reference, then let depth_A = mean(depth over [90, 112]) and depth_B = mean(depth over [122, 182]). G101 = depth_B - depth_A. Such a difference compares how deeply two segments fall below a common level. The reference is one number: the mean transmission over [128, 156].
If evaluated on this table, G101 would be 0.17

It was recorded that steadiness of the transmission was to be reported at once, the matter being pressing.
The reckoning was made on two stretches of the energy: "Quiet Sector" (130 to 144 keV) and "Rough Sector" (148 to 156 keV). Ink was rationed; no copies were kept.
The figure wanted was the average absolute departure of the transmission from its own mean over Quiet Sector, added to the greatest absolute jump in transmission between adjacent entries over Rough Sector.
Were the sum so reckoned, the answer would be 0.26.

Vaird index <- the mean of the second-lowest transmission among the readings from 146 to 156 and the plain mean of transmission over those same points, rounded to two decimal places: 2.30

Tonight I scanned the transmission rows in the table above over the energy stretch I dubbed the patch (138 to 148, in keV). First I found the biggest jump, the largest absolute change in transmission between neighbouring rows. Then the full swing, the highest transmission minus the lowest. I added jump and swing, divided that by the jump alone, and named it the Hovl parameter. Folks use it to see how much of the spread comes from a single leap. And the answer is 3.4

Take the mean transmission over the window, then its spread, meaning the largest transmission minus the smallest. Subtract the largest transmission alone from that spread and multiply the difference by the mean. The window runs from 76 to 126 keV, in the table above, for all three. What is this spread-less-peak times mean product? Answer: -8.8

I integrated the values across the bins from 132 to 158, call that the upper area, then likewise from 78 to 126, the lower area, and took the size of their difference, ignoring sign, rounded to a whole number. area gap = 98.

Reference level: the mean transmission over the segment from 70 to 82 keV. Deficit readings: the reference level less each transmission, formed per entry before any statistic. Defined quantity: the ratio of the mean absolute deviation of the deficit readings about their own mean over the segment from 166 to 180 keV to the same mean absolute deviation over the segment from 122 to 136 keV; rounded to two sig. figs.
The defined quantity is 1.7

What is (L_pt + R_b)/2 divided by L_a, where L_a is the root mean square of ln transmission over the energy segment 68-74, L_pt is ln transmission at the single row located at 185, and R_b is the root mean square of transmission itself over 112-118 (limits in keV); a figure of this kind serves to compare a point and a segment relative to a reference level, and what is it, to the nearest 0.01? 1.54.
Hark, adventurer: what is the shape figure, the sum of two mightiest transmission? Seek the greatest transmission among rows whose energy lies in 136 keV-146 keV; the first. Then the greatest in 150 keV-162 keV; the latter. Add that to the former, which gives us 5.53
